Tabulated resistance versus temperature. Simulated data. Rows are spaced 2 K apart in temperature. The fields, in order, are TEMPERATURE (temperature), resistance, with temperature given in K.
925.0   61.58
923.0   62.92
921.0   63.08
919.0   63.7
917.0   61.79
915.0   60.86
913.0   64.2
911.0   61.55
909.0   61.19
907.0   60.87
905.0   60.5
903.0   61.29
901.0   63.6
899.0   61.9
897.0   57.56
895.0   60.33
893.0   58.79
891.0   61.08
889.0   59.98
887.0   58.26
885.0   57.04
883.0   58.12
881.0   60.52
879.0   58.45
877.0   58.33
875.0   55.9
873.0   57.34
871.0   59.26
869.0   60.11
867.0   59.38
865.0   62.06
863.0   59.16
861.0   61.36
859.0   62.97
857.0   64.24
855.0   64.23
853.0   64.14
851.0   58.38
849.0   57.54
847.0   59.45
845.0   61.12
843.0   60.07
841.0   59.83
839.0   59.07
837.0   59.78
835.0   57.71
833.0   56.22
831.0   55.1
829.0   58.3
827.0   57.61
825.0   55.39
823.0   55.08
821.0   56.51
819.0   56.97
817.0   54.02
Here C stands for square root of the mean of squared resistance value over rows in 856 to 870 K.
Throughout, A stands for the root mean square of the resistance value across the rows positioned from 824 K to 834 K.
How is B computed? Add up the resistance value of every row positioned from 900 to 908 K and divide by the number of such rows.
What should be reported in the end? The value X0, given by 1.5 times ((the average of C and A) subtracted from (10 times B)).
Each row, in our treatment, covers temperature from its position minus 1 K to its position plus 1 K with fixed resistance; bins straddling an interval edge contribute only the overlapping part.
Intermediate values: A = 56.5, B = 61.6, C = 61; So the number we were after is 835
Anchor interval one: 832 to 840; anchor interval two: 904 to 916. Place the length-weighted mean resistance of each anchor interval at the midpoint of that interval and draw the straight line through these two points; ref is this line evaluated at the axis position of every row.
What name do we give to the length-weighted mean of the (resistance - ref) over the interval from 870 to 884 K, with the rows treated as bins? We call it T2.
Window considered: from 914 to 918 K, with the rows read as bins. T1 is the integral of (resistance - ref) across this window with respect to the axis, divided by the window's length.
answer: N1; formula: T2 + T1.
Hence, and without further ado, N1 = -2.2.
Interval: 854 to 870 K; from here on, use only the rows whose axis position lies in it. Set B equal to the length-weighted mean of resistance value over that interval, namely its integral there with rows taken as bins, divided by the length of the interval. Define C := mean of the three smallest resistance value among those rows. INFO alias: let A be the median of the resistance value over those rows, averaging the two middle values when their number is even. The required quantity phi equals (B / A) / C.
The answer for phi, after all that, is 0.0168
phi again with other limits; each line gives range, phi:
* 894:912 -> 0.0168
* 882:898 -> 0.0175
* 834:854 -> 0.0173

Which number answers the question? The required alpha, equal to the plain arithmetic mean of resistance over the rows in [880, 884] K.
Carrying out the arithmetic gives 59.3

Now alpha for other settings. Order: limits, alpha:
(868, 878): 58.2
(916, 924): 62.9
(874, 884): 58.3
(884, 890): 58.4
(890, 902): 60.5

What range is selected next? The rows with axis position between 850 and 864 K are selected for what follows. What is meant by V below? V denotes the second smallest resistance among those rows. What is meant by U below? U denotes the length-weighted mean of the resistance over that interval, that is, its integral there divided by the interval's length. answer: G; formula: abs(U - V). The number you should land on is 2.91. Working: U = 62.1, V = 59.16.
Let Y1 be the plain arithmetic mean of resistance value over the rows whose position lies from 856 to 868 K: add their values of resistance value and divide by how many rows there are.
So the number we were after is 61.5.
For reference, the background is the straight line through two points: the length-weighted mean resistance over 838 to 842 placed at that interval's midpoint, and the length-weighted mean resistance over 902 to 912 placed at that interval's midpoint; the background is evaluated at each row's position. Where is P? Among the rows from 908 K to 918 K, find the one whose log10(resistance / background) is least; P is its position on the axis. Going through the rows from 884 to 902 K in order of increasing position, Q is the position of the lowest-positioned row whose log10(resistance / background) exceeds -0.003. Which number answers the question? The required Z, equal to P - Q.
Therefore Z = 24 K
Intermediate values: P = 915.0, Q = 891.0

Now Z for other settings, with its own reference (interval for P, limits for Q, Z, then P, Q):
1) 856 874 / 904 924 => -34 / 873.0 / 907.0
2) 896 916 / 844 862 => 52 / 897.0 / 845.0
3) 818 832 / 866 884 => -38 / 831.0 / 869.0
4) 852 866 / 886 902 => -28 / 863.0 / 891.0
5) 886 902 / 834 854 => 60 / 897.0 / 837.0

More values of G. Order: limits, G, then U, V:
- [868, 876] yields 0.81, 58.2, 57.34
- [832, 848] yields 1.45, 59.2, 57.71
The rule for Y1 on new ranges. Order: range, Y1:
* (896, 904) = 61.1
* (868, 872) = 59.7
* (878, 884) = 59.0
